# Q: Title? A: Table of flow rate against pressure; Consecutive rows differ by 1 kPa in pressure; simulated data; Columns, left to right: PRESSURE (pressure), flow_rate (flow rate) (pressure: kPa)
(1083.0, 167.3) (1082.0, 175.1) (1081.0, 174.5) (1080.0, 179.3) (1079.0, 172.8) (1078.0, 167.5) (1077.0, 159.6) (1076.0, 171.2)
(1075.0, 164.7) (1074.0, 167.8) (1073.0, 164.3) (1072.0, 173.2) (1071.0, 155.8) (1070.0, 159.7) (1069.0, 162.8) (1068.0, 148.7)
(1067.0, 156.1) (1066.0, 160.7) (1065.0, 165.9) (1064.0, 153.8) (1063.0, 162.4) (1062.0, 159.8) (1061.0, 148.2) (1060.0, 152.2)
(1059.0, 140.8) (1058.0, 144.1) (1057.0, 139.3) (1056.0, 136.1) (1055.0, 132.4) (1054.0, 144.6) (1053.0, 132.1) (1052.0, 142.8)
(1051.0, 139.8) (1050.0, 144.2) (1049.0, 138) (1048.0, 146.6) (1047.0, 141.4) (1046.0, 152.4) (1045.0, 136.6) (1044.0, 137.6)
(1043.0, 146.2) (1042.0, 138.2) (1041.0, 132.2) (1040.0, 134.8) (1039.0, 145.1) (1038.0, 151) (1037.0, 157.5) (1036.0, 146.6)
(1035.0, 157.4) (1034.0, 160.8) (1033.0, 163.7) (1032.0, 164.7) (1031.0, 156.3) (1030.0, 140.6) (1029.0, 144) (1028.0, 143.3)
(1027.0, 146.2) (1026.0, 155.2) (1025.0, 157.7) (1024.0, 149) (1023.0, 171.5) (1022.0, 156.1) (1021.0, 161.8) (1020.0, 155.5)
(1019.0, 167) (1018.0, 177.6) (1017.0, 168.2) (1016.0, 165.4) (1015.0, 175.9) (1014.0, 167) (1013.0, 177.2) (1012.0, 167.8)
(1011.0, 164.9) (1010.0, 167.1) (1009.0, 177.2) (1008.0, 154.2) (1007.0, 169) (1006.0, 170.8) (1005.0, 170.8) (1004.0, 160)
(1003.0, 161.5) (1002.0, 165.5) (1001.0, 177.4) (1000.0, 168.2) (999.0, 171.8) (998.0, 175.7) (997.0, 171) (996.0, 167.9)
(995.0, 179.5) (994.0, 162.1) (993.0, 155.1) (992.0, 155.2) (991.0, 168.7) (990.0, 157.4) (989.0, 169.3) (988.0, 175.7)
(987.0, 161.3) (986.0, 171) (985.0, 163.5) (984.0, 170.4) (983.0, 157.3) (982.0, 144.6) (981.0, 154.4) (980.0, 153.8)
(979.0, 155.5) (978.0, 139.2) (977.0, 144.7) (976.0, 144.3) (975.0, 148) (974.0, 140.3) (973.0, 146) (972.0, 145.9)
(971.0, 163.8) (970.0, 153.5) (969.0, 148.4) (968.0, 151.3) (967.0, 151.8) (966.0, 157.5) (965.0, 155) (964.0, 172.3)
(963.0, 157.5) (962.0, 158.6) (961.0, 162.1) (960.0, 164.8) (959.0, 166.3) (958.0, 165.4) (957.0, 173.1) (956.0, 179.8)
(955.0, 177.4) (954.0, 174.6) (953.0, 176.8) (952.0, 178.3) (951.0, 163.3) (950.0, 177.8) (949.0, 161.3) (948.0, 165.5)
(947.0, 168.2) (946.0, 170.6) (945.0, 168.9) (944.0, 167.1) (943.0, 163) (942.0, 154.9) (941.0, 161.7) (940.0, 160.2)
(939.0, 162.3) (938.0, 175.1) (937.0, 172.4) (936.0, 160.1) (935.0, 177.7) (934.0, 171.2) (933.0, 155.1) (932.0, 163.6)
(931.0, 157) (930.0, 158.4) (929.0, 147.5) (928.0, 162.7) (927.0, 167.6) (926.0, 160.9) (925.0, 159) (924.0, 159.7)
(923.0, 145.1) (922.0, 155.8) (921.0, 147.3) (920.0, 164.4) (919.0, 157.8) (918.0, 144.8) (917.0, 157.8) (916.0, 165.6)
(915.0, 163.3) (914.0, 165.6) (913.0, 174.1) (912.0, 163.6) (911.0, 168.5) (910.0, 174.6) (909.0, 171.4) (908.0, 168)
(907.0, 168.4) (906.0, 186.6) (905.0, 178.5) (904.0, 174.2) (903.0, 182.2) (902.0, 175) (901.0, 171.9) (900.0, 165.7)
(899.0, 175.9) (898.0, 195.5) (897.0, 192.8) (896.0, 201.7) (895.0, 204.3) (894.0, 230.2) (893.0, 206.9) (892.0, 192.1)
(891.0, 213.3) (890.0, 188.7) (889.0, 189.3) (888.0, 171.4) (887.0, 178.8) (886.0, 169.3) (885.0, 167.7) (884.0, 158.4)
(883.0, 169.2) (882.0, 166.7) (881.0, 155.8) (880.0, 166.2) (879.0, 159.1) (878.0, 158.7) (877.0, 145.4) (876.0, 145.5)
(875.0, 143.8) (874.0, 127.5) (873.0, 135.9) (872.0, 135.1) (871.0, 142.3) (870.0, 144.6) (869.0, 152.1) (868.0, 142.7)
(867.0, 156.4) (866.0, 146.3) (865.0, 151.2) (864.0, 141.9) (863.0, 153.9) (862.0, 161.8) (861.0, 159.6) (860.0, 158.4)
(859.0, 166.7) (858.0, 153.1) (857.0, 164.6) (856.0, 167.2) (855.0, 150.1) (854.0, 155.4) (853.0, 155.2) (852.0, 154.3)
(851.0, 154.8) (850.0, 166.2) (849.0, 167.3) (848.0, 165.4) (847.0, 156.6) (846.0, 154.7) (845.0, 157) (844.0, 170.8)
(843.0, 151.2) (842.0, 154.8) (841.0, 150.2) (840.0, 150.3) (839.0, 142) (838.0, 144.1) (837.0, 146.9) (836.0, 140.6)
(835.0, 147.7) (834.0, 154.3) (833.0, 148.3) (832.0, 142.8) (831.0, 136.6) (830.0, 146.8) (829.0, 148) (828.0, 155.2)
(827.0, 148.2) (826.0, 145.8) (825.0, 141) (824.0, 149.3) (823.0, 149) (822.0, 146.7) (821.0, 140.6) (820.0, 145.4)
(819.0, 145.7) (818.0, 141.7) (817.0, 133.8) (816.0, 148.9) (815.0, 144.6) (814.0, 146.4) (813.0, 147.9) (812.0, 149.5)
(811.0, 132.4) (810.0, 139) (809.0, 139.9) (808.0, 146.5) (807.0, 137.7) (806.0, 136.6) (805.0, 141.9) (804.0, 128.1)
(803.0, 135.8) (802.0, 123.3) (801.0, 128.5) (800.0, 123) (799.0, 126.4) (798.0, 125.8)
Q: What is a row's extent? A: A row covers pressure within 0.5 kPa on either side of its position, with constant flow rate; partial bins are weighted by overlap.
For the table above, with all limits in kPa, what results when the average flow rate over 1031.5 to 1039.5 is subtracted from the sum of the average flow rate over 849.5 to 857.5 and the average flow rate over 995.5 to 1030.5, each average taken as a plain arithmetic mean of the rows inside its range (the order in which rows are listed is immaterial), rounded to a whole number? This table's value 167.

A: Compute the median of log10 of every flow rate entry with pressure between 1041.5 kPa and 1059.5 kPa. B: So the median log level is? 2.15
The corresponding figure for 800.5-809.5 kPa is 2.14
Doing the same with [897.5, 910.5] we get 2.24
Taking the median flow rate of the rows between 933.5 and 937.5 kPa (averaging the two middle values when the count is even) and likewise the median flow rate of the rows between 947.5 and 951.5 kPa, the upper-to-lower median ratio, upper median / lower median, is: 0.96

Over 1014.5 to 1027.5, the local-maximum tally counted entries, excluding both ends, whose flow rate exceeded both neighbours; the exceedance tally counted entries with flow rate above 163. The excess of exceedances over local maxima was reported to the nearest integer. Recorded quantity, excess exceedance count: 2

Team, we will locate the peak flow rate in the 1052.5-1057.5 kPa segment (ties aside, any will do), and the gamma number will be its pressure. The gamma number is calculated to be 1054.0 kPa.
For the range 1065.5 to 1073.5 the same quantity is 1072.0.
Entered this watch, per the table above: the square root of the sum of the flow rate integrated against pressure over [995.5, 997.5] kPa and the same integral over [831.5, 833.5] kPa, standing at 25.1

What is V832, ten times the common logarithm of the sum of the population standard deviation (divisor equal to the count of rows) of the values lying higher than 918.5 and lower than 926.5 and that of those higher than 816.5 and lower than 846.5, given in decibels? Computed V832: 11.2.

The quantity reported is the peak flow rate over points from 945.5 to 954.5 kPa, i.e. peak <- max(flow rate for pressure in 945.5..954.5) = 178.3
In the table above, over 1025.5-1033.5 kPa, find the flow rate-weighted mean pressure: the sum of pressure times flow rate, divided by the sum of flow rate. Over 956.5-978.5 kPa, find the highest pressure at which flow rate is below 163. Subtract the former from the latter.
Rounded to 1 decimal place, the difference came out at -51.6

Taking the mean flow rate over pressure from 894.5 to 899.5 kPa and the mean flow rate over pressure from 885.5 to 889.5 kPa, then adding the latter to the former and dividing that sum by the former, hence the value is 1.91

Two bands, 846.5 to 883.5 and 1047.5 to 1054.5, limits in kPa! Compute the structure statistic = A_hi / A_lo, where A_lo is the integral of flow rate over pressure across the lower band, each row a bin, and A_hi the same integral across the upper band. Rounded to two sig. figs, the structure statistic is 0.17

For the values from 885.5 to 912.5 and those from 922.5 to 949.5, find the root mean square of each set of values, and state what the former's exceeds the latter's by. 21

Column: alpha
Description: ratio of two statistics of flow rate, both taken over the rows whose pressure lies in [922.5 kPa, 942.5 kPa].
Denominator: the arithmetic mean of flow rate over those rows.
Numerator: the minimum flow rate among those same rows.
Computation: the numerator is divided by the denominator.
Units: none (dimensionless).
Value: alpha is 0.898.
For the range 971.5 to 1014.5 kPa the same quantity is 0.859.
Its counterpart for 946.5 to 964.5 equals 0.932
